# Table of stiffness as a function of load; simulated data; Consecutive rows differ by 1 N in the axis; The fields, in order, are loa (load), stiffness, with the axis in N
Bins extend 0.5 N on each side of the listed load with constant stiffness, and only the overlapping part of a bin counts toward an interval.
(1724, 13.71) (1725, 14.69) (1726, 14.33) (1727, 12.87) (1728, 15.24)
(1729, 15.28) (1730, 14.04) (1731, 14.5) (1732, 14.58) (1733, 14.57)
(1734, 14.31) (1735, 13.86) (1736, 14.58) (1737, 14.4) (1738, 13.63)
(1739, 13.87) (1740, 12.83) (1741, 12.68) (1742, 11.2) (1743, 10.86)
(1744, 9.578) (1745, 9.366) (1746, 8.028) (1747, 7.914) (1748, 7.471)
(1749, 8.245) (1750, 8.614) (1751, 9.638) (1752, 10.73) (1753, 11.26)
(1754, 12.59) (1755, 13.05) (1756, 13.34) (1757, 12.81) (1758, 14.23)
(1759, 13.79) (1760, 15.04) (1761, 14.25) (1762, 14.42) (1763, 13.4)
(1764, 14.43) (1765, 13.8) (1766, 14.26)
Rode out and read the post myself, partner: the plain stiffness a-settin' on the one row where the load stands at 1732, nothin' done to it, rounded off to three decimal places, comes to 14.580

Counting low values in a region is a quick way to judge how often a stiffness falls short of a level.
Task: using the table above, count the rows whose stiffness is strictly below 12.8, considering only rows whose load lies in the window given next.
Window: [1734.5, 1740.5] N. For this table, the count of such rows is 0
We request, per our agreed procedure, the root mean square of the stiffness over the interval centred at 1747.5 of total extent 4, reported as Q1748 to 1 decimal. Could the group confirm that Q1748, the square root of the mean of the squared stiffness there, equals 7.9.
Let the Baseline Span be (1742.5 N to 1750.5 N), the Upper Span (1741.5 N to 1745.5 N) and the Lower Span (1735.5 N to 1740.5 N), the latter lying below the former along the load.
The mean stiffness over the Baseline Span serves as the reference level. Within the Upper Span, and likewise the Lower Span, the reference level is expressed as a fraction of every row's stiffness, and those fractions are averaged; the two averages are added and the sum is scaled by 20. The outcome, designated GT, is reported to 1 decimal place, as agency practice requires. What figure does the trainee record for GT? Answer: 29.9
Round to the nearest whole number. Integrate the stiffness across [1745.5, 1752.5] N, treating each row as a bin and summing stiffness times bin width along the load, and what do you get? 61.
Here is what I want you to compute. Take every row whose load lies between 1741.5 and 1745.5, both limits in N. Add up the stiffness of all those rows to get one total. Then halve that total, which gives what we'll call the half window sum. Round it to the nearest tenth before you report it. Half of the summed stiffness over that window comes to 20.5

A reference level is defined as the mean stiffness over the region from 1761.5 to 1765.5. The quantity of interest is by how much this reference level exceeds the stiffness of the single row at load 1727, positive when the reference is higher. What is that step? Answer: 1.1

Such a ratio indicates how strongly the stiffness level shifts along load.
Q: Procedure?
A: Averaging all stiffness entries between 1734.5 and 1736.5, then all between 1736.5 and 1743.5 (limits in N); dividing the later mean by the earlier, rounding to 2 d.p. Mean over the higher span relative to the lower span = 0.90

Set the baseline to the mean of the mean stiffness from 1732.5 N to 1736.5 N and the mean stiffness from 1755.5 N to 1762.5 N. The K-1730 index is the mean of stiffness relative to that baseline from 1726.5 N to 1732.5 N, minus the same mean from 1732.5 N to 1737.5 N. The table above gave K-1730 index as 0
